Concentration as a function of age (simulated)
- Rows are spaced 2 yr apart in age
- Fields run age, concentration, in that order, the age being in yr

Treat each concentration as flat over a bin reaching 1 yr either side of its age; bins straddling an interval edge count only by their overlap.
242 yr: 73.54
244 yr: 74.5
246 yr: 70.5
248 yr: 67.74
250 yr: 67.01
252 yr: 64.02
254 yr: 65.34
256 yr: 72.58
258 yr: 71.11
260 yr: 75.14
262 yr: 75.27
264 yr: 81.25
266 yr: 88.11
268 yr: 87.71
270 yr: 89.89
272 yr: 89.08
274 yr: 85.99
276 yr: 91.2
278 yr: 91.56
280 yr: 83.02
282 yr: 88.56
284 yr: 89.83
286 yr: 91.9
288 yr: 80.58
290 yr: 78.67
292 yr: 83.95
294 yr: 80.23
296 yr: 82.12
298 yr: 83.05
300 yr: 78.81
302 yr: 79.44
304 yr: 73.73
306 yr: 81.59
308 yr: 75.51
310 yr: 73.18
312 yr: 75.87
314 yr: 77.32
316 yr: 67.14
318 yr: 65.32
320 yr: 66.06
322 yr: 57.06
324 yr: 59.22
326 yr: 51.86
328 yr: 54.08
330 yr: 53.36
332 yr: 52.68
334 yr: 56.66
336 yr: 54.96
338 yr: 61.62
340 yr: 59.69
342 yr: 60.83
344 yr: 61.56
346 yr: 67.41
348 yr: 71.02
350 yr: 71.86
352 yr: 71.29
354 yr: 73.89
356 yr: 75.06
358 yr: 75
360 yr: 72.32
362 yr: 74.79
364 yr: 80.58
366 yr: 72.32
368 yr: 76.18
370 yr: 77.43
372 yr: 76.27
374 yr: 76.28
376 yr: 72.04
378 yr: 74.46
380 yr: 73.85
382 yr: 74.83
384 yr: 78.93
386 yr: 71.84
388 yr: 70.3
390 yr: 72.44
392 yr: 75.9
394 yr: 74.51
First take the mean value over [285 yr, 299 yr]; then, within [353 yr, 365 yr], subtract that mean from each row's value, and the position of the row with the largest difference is 364 yr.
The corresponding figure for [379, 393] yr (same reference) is 384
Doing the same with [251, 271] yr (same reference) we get 270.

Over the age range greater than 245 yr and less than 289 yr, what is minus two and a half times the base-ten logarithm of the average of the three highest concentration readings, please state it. -4.90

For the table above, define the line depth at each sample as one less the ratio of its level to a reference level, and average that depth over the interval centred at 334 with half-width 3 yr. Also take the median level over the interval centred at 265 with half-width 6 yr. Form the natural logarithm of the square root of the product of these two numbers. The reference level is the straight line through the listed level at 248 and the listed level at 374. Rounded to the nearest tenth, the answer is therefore 1.5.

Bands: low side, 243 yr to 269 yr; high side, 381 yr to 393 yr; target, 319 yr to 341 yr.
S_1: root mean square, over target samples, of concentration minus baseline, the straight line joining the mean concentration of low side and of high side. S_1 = 17.4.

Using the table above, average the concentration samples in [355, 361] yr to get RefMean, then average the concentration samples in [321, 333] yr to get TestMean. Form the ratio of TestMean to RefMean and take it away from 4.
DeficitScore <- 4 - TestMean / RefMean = 3.26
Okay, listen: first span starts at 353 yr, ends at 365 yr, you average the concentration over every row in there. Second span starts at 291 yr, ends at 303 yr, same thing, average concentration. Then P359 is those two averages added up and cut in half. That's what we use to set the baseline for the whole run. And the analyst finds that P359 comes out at 78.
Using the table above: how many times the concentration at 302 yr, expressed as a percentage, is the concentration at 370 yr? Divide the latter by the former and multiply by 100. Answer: 97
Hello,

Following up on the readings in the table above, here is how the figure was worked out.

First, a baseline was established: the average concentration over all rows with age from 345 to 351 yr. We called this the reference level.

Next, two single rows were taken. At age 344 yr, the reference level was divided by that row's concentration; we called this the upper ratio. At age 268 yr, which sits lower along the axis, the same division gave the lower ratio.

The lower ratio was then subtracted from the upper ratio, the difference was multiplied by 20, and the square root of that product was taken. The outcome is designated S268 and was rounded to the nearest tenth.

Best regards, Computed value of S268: 2.6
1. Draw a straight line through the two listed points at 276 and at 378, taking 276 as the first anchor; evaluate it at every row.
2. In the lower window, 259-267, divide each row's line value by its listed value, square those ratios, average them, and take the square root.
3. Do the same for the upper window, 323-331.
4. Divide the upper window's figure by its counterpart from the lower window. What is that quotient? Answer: 1.29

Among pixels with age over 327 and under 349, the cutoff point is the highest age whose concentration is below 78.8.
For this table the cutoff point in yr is 348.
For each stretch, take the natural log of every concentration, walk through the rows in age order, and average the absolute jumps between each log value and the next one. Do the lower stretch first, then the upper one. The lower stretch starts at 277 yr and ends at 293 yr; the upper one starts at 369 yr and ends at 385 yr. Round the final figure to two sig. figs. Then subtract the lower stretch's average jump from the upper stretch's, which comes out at -0.034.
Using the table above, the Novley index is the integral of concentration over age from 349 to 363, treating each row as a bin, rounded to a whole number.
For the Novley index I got 1028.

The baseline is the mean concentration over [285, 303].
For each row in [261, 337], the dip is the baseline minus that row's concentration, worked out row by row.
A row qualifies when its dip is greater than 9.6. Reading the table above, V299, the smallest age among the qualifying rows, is 316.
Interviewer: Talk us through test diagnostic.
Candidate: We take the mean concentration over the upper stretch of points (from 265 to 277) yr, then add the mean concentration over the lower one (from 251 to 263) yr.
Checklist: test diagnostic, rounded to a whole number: 159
